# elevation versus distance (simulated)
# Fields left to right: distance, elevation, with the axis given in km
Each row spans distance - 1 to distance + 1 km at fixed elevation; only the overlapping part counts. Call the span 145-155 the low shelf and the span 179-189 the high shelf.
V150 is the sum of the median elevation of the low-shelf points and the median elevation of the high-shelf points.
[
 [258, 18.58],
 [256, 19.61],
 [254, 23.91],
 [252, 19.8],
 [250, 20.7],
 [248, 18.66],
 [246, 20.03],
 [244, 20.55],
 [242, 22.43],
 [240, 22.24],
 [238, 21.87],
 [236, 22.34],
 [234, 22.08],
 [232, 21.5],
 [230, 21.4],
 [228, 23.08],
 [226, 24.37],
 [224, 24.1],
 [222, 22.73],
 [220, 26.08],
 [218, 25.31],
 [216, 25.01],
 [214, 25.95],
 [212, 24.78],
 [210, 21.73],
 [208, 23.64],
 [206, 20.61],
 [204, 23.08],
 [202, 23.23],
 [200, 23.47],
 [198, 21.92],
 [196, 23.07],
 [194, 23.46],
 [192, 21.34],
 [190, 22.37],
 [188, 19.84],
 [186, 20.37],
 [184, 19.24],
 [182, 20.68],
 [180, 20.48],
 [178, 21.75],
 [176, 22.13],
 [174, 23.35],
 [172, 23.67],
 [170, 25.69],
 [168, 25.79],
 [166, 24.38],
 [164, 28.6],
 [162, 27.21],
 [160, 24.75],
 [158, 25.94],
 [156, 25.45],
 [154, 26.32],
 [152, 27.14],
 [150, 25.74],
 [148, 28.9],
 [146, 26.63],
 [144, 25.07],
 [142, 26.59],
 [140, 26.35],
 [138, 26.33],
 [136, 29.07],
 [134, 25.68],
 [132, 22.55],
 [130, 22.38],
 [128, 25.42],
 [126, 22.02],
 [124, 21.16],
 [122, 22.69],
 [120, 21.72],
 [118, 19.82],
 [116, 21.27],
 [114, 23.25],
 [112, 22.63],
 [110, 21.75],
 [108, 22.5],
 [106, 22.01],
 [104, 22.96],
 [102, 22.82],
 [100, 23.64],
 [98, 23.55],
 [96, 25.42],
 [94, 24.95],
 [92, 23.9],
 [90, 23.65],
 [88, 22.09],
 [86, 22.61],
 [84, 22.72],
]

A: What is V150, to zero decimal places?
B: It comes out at 47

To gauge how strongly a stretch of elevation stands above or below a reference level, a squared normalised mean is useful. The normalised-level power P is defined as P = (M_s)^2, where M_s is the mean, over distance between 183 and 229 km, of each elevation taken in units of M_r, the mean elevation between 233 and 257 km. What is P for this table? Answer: 1.18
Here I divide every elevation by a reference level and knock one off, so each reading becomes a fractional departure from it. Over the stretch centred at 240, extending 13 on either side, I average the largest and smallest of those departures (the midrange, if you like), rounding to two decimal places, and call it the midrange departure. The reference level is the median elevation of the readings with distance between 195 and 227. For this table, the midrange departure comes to -0.11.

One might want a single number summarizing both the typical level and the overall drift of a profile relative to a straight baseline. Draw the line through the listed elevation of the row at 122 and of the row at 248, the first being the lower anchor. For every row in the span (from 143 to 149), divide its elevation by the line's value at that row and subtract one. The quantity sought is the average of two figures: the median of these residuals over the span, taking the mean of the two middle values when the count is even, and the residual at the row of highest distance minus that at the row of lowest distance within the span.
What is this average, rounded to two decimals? 0.20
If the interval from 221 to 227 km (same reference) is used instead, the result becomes 0.17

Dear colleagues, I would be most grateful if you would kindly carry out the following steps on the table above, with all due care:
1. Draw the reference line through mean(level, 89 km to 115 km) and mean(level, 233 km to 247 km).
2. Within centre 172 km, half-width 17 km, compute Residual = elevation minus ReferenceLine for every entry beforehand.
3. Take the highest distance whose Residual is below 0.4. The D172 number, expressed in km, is 188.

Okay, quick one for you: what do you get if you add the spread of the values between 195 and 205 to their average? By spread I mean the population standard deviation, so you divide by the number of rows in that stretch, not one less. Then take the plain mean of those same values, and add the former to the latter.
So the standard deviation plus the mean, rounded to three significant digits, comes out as 23.5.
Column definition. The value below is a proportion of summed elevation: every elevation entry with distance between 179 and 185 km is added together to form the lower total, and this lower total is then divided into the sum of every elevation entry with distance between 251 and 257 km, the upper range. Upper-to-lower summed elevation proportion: 1.05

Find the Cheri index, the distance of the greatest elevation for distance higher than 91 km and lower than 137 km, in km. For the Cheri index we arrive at 136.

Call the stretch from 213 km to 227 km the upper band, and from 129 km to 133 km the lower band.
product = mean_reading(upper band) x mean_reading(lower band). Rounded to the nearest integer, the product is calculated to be 557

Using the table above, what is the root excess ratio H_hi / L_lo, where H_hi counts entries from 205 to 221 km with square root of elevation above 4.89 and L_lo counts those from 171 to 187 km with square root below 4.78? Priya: 0.8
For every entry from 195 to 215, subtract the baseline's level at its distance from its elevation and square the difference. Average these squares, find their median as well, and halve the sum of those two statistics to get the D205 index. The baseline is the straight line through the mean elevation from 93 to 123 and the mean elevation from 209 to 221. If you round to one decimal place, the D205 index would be 3.0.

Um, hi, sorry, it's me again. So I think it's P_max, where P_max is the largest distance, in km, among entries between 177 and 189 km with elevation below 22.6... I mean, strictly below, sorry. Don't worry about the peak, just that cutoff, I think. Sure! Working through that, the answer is 188 km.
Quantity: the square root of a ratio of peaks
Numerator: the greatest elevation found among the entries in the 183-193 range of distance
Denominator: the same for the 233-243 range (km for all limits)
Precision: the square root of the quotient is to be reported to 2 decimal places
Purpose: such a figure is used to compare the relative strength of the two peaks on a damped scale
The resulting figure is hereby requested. 1.00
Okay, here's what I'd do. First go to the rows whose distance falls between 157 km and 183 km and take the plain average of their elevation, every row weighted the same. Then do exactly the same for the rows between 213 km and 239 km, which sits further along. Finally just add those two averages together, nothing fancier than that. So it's 47.7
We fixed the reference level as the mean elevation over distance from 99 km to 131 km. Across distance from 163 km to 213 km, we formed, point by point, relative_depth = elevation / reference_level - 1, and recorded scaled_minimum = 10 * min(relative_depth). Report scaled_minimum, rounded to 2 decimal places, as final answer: -1.40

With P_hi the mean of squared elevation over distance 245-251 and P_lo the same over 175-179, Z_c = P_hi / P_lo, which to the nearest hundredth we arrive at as 0.82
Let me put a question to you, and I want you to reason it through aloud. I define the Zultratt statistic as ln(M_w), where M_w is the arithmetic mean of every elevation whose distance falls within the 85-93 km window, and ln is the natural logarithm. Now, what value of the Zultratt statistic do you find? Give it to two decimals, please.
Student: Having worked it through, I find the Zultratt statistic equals 3.14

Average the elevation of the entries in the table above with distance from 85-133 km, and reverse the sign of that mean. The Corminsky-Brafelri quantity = -22.8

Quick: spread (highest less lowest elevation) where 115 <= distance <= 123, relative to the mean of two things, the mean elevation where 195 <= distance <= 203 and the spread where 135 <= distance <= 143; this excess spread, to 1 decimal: -10.0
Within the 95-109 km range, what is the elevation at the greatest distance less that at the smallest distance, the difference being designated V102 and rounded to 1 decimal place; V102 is -2.9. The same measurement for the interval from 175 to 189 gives -2.3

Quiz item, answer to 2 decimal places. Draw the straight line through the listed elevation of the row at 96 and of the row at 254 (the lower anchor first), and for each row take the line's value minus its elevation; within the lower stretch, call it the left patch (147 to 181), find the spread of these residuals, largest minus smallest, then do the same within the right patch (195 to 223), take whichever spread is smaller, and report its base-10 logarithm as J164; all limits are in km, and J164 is 0.75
